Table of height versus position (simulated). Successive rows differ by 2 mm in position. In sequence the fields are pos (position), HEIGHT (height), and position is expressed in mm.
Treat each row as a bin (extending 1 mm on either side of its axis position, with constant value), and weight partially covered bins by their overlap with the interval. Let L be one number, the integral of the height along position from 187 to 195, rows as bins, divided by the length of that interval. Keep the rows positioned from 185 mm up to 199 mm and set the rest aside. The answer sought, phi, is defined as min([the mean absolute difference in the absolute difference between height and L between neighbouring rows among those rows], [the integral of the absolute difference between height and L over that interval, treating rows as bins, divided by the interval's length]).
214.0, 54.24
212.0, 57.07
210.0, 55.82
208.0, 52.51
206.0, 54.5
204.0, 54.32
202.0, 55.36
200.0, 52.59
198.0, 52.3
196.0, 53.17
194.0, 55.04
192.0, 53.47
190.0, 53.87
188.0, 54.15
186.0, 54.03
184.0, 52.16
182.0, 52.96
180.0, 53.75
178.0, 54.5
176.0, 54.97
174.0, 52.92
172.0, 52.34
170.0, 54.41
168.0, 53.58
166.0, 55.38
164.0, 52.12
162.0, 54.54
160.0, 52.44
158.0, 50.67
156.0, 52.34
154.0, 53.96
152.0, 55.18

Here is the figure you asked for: 0.3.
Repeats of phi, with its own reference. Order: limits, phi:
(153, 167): 1.5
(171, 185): 0.5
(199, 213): 0.7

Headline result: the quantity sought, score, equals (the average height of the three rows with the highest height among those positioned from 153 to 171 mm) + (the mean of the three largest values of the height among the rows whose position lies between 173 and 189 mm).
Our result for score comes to 109.3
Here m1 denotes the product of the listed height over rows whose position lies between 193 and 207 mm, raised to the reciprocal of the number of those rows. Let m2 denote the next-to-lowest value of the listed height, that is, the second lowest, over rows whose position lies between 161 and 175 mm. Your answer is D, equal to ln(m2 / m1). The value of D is -0.029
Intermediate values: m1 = 53.9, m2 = 52.34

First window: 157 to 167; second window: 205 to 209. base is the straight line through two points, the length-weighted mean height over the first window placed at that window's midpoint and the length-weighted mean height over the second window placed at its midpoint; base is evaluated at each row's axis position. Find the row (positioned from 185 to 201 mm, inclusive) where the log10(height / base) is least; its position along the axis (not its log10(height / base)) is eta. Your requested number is 198.0 mm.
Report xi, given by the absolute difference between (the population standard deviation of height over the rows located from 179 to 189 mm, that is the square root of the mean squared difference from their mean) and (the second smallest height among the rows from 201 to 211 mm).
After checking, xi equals 53.6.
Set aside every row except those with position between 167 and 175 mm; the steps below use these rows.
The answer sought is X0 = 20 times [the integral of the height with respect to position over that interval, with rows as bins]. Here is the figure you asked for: 8530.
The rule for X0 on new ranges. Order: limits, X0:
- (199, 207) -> 8671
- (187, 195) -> 8661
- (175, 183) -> 8647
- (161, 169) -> 8625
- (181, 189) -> 8532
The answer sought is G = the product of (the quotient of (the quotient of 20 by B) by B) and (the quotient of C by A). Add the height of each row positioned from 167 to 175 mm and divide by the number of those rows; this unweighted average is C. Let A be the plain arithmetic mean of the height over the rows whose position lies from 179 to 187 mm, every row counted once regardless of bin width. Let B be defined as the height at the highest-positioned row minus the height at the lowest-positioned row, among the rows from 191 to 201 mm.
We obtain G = 26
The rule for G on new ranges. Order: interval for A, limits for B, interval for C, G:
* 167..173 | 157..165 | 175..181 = 10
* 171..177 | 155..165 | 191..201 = 412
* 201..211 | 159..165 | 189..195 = 194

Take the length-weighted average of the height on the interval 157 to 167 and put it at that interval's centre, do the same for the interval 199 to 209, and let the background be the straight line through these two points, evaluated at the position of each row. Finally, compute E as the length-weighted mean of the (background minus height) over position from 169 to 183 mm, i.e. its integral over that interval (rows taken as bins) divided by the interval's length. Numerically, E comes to -0.4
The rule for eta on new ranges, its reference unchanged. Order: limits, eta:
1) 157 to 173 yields 158.0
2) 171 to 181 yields 172.0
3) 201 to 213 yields 208.0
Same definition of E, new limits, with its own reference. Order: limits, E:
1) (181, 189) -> 0.2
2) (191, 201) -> 0.4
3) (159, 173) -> -0.4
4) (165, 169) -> -1.4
